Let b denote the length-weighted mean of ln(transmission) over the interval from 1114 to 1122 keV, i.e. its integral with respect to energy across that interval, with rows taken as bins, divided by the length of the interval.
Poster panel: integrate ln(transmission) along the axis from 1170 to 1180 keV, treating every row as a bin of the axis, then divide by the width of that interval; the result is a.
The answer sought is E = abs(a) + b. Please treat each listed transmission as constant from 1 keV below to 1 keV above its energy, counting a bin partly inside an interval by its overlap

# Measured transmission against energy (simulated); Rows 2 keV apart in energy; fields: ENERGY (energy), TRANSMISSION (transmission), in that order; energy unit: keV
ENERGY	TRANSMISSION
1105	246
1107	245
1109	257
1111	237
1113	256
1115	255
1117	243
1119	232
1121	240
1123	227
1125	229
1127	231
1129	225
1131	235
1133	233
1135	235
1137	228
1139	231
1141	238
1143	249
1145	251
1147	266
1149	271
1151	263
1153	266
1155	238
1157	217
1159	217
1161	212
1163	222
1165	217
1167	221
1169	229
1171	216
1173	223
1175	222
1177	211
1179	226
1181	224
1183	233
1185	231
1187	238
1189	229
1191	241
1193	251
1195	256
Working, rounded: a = 5.392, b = 5.49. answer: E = 10.88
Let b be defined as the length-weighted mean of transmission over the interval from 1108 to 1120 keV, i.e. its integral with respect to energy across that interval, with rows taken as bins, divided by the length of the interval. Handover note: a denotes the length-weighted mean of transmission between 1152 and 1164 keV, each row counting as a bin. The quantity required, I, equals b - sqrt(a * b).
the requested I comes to 9.2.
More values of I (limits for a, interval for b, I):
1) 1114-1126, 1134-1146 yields 0.5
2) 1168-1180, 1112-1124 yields 10.7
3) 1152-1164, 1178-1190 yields 0.8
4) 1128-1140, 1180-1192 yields 0.8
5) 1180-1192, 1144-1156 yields 13.6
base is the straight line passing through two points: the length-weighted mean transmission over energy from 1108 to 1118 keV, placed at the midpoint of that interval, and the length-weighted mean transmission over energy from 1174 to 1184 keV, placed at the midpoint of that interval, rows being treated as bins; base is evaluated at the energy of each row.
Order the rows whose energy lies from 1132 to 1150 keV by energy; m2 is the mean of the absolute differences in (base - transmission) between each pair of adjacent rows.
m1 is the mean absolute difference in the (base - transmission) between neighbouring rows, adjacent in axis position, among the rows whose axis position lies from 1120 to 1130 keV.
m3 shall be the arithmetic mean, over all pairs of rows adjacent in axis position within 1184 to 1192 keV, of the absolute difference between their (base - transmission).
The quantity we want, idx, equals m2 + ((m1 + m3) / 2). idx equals 15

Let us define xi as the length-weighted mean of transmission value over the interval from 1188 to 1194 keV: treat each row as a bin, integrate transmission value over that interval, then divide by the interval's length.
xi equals 240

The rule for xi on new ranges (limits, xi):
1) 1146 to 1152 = 267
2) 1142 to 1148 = 255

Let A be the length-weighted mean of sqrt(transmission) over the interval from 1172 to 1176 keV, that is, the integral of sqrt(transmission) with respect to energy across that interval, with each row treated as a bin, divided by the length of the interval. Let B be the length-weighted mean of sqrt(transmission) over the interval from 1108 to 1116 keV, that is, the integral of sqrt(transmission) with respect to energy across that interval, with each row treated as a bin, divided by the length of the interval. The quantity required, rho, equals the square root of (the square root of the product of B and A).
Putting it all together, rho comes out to 3.92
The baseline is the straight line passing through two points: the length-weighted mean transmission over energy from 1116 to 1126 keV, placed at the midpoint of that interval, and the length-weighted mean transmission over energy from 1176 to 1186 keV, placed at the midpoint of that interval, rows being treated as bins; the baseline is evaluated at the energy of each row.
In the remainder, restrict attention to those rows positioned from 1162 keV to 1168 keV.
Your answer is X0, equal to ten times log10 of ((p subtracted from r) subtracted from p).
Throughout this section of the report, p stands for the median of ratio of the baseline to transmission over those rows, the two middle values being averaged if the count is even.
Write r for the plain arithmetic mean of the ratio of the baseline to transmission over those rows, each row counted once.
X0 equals 0.09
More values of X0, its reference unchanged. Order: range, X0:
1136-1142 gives 0.03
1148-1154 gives -0.64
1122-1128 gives 0.09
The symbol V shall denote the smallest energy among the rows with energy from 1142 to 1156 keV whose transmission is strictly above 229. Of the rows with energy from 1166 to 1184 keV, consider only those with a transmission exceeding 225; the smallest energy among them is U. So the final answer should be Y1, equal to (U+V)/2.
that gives 1156 keV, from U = 1169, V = 1143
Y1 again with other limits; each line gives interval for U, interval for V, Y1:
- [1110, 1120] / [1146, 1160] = 1129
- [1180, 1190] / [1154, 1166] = 1169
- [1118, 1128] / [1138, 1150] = 1129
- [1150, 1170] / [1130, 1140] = 1141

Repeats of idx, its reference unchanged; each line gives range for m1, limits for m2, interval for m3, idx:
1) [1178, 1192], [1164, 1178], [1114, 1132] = 15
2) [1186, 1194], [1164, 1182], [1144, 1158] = 20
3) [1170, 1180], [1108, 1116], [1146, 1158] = 24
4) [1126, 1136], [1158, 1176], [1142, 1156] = 14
